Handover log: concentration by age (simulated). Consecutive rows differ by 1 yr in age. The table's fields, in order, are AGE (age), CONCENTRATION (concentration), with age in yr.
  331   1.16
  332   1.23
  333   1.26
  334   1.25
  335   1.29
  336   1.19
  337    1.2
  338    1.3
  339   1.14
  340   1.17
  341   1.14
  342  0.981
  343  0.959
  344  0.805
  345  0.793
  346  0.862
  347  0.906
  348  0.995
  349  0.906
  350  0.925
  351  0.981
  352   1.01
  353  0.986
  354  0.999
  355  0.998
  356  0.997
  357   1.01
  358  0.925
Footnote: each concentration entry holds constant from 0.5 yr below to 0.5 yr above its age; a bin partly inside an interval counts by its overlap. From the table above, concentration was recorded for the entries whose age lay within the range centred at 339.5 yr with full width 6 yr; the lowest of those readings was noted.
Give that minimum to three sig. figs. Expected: 0.981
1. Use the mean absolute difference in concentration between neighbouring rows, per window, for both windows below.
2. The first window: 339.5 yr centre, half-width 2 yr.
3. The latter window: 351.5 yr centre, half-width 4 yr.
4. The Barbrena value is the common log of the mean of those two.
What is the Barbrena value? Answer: -1.27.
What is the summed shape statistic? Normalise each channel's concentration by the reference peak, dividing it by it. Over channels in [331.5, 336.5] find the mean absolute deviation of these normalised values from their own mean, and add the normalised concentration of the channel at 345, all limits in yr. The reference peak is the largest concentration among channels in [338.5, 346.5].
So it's 0.70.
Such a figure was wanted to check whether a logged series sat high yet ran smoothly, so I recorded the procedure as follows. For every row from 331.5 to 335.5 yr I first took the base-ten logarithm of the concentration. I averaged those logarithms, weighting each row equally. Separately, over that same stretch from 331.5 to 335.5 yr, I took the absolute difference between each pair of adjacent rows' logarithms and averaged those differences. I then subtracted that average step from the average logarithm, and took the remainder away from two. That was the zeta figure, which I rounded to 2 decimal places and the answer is 1.91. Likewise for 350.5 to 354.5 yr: 2.01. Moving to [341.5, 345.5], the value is 2.09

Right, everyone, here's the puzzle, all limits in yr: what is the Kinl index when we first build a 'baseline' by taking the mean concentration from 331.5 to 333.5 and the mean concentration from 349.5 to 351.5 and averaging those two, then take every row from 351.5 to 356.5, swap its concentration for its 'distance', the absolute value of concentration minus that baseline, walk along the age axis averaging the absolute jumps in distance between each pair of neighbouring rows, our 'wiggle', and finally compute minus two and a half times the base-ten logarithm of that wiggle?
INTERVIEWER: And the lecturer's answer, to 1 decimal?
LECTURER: 5.0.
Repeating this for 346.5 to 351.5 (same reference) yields 3.0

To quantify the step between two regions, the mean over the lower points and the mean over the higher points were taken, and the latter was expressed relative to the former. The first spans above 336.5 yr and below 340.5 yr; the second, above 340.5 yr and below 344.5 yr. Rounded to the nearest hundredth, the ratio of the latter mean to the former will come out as 0.81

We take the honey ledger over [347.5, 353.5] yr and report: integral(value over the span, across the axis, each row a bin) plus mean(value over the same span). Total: 6.8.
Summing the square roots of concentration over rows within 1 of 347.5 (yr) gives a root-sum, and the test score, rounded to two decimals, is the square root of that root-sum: 1.40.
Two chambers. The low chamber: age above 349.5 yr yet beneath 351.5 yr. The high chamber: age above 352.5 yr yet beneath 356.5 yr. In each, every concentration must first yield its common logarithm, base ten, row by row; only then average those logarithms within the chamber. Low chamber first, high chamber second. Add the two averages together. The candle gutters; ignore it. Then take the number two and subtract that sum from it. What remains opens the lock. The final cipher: 2.02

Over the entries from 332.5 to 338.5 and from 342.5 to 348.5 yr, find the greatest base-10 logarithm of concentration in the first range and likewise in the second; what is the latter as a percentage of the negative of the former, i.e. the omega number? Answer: 2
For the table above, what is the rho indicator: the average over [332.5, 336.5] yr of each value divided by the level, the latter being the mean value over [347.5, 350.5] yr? 1.32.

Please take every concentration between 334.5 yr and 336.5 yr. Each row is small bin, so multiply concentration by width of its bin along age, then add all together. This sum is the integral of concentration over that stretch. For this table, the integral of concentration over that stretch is 2.48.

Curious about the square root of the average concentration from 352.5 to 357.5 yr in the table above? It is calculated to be 1.00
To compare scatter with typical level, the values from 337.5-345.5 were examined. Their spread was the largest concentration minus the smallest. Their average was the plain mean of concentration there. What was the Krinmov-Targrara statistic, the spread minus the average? -0.53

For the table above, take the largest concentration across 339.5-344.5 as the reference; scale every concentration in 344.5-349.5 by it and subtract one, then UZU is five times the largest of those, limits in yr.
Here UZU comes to -0.75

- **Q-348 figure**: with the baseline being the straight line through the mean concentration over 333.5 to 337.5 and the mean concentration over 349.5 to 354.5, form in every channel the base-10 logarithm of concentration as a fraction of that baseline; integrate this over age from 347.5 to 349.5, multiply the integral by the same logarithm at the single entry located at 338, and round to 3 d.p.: -0.003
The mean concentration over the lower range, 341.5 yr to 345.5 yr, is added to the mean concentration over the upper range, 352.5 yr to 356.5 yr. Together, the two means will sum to 1.88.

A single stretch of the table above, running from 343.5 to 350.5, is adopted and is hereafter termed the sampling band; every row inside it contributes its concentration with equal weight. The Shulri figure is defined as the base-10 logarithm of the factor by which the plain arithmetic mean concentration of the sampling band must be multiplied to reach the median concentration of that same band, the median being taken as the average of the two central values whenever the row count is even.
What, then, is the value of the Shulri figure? 0.010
